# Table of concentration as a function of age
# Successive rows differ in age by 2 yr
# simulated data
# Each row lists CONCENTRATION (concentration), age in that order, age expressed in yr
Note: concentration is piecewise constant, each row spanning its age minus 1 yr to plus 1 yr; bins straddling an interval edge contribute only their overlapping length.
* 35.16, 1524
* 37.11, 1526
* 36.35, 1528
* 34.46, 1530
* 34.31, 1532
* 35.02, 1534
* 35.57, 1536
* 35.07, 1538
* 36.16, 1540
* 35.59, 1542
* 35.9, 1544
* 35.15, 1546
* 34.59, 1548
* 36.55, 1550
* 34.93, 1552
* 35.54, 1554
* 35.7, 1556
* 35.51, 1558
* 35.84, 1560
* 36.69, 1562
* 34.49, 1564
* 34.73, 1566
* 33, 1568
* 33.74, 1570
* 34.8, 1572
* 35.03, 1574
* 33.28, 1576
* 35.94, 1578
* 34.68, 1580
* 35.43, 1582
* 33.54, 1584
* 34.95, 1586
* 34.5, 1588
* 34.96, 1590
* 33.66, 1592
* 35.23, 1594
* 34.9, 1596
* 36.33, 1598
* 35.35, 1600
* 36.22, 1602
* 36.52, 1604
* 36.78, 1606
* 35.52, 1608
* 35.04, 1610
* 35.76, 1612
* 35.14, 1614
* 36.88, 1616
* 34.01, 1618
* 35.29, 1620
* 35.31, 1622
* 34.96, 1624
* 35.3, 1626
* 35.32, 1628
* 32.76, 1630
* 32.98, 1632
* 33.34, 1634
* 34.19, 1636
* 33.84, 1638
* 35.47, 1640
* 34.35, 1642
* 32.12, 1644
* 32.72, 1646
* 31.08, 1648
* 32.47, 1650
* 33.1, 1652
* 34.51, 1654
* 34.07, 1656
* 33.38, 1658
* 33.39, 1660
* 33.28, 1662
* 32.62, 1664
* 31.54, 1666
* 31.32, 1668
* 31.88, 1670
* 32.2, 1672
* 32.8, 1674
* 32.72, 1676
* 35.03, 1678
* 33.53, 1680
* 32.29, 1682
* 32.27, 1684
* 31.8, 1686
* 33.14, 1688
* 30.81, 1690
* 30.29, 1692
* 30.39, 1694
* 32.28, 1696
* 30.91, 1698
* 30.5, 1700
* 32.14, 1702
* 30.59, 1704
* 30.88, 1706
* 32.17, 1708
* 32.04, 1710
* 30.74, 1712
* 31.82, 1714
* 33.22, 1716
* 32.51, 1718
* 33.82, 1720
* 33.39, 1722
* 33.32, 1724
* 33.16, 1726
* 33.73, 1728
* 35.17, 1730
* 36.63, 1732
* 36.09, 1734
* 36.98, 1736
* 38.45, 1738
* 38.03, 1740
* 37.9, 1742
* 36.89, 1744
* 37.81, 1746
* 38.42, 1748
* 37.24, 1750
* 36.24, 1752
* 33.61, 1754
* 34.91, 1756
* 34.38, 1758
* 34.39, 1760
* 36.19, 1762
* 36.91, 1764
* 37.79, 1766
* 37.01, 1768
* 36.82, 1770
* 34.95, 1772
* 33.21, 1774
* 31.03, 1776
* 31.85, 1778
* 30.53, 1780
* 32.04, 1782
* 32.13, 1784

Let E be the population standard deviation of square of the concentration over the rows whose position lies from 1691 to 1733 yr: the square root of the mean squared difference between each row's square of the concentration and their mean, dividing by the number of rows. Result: 107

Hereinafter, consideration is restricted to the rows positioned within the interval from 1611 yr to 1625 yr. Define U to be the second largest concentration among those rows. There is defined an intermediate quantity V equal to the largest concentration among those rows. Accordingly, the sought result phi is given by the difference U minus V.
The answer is -1.1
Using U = 35.76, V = 36.88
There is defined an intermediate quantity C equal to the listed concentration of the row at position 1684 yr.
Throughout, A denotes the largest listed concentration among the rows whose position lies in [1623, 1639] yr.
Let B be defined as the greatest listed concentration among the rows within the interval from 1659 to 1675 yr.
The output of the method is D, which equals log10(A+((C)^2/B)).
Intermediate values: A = 35.32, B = 33.39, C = 32.27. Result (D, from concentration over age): 1.82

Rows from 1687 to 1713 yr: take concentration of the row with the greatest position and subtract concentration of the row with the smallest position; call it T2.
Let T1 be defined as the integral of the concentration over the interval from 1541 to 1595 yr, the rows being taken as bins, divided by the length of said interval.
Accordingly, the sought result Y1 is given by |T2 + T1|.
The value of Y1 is 32.6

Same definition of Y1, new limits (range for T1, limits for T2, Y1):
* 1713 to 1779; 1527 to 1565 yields 33.4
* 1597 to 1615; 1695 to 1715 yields 35.4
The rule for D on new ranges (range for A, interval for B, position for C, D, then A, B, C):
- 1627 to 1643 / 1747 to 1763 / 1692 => 1.77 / 35.47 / 38.42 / 30.29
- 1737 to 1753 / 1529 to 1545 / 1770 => 1.88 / 38.45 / 36.16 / 36.82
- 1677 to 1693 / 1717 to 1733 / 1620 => 1.84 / 35.03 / 36.63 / 35.29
